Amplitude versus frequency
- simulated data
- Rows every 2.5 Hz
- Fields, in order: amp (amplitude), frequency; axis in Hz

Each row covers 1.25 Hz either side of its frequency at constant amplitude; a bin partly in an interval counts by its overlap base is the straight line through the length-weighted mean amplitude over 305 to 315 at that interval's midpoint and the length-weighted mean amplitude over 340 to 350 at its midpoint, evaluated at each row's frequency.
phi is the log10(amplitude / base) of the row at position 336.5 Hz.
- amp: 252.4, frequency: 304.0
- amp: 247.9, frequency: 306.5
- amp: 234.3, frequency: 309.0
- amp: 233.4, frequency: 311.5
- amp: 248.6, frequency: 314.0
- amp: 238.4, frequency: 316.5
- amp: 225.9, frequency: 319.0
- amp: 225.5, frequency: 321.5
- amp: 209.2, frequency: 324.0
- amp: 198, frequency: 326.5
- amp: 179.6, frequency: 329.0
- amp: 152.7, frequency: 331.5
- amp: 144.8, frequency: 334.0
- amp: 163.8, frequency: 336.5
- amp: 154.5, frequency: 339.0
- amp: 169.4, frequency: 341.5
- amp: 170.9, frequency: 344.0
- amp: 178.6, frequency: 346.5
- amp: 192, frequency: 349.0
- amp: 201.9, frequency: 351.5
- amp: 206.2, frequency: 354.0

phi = -0.07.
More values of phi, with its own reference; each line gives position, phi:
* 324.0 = -0.01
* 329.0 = -0.06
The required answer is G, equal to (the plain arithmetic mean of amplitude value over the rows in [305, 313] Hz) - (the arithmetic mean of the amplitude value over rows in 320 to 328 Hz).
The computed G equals 28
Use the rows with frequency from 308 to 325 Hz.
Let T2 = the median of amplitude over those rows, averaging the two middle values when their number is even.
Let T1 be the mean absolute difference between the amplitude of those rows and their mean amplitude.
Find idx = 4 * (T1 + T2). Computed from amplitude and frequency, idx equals 970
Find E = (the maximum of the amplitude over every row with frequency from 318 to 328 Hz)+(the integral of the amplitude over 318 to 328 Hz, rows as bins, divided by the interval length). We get 439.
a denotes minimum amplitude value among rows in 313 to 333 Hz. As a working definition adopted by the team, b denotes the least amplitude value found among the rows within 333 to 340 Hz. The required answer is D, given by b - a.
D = -8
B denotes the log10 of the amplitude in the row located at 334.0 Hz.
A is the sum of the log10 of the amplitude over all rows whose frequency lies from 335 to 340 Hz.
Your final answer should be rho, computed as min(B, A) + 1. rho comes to 3.16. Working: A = 4.40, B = 2.16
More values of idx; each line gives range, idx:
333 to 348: 704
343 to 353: 786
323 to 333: 830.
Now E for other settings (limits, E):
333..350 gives 360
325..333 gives 375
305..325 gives 482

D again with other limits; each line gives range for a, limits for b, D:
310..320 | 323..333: -73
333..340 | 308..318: 89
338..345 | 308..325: 55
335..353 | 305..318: 79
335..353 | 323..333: -2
